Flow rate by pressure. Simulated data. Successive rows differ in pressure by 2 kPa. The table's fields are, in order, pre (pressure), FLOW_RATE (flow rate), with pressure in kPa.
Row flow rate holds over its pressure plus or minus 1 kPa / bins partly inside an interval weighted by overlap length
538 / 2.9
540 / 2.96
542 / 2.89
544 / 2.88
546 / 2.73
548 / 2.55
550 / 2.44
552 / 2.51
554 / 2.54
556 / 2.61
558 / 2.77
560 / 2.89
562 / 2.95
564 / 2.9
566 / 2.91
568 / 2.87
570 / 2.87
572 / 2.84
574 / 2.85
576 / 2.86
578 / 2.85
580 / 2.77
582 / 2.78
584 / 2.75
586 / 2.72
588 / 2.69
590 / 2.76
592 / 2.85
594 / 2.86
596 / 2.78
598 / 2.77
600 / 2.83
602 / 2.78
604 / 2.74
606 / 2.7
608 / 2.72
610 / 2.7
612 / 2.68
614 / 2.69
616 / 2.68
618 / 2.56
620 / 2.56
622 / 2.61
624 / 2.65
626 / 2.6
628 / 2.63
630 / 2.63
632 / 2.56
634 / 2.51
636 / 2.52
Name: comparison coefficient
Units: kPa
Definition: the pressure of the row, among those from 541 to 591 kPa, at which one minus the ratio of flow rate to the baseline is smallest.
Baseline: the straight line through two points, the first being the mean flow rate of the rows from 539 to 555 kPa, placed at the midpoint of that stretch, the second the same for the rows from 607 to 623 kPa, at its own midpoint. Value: 562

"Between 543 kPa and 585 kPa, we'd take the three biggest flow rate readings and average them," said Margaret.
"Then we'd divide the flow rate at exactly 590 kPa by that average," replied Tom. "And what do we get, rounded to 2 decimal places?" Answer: 0.95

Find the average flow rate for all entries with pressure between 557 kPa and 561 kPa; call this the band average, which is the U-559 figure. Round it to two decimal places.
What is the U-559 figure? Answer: 2.83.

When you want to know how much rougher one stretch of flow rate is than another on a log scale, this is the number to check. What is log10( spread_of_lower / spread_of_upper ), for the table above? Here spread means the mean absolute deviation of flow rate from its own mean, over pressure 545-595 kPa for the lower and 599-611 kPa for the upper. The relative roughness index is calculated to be 0.43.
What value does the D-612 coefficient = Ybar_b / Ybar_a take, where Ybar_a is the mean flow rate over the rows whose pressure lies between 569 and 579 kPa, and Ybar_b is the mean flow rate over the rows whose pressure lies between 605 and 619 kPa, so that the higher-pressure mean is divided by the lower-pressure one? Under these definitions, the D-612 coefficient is 0.94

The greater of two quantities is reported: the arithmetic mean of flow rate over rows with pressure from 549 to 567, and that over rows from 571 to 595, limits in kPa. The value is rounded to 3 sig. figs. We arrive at 2.80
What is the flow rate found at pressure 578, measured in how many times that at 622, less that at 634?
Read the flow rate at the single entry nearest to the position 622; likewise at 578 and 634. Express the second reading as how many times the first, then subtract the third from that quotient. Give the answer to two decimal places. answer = -1.42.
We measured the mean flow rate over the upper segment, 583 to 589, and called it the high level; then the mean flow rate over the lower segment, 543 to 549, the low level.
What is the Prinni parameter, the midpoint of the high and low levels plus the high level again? 5.44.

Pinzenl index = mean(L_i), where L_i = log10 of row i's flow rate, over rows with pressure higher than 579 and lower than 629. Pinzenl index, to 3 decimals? 0.433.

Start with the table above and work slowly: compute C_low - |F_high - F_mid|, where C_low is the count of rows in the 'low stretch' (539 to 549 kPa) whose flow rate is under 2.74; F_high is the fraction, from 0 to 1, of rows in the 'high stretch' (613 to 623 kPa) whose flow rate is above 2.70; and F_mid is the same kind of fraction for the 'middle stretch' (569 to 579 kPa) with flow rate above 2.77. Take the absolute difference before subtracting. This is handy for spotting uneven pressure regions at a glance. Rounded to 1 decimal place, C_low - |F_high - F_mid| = 1.0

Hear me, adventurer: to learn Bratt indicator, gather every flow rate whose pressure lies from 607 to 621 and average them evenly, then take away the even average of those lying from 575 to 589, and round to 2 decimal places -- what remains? -0.12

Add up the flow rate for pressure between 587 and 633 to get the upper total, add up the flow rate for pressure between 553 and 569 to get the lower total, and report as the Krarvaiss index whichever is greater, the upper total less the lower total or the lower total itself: 40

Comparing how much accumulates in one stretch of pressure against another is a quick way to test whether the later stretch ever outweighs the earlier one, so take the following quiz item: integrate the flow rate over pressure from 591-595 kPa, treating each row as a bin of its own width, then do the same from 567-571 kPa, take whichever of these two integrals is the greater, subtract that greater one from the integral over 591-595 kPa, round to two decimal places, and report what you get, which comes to -0.06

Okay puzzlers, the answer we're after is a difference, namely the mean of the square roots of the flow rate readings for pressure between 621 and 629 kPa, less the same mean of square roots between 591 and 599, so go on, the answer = -0.058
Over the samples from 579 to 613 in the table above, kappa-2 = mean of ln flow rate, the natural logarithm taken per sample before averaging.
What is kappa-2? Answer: 1.014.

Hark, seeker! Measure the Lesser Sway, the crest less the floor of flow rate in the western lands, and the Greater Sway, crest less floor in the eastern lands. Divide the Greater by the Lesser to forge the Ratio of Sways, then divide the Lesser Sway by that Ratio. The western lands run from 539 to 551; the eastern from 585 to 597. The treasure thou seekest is 1.6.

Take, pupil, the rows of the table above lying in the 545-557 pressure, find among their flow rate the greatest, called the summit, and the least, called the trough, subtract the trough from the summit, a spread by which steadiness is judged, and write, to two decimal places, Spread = 0.29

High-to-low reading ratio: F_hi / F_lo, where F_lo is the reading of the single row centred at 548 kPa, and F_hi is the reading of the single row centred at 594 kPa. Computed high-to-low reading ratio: 1.122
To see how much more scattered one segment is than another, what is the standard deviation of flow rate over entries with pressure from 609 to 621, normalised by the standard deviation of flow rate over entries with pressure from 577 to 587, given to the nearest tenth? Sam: 1.4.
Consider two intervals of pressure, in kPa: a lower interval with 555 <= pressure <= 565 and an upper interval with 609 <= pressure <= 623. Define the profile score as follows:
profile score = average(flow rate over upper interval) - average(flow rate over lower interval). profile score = -0.18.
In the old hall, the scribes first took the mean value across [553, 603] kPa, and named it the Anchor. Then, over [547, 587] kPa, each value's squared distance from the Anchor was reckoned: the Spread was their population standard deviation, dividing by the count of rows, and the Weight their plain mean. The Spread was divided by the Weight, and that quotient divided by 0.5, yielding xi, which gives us 3.00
